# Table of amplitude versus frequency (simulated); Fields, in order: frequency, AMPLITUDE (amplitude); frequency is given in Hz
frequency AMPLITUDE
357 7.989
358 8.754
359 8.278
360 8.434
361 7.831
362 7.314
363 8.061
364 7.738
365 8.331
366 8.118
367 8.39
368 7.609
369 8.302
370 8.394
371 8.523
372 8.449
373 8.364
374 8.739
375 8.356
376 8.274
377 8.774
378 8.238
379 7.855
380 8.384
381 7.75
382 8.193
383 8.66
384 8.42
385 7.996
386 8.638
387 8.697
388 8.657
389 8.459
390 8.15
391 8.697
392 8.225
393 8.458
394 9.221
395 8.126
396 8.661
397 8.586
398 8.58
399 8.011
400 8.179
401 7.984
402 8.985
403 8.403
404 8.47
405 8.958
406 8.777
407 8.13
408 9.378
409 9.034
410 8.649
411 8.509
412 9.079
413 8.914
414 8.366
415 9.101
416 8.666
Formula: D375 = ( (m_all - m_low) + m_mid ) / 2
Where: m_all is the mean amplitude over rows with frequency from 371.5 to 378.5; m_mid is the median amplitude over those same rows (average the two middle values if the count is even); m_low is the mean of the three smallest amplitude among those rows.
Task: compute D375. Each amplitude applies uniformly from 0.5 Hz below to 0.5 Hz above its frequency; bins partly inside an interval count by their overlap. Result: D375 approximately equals 4.27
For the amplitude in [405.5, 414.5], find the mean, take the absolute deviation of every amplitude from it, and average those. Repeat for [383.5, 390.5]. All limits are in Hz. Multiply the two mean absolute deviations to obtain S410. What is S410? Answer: 0.06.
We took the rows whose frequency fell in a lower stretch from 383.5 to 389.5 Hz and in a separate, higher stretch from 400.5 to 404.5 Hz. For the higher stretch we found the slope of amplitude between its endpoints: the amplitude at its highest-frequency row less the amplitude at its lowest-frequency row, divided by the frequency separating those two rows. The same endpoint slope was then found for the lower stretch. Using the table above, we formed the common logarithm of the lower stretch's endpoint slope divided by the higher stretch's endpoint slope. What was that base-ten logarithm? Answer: -1.3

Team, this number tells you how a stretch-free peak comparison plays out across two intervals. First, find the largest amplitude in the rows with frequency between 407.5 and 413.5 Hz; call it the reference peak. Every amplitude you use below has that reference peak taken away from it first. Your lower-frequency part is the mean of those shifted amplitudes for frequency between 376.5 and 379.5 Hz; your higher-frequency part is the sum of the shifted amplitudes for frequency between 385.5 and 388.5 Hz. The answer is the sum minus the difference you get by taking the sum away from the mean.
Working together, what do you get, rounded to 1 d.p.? -3.2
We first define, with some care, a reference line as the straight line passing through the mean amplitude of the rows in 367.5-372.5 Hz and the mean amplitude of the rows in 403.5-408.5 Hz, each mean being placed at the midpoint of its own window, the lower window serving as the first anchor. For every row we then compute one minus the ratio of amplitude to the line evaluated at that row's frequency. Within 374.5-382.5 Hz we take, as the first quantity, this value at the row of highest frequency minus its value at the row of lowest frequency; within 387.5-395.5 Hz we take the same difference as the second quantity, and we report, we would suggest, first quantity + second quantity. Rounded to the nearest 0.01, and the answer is 0.10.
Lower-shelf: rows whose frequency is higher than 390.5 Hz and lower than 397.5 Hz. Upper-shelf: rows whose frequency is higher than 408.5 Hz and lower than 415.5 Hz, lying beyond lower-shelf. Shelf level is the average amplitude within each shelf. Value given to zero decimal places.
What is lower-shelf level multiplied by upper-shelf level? 75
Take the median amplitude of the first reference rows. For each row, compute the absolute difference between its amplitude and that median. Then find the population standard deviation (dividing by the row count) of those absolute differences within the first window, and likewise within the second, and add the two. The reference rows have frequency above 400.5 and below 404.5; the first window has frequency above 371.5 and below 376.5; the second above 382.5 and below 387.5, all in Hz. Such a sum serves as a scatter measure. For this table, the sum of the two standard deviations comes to 0.24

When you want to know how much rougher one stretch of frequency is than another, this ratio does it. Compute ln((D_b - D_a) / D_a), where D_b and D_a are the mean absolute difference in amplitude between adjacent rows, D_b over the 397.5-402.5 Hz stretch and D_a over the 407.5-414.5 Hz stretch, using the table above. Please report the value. -1.1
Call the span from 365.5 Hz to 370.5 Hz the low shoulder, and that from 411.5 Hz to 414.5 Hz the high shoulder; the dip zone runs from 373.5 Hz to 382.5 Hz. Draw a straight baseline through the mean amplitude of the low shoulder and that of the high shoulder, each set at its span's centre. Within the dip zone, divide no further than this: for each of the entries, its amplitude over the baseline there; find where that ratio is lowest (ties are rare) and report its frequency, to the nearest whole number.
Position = 381 Hz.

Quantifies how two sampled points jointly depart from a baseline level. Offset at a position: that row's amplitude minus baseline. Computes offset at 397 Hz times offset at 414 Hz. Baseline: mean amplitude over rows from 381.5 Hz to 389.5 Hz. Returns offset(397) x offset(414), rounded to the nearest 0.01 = -0.01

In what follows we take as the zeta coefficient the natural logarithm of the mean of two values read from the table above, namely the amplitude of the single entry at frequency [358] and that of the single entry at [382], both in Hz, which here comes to 2.137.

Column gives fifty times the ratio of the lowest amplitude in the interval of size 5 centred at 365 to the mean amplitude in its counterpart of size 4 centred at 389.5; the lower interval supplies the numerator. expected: 45.6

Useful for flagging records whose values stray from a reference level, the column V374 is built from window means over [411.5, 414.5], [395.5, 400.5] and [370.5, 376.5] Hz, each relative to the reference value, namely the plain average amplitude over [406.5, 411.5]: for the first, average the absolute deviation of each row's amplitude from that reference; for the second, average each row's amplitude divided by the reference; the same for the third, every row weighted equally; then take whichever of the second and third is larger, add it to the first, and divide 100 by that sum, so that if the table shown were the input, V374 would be 79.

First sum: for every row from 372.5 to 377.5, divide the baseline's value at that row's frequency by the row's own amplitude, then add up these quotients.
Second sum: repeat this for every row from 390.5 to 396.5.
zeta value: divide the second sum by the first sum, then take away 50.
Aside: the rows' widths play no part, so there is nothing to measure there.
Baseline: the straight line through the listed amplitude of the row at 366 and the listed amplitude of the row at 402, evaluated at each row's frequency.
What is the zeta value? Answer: -48.7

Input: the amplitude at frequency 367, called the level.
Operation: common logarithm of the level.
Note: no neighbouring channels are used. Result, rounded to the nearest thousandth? 0.924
